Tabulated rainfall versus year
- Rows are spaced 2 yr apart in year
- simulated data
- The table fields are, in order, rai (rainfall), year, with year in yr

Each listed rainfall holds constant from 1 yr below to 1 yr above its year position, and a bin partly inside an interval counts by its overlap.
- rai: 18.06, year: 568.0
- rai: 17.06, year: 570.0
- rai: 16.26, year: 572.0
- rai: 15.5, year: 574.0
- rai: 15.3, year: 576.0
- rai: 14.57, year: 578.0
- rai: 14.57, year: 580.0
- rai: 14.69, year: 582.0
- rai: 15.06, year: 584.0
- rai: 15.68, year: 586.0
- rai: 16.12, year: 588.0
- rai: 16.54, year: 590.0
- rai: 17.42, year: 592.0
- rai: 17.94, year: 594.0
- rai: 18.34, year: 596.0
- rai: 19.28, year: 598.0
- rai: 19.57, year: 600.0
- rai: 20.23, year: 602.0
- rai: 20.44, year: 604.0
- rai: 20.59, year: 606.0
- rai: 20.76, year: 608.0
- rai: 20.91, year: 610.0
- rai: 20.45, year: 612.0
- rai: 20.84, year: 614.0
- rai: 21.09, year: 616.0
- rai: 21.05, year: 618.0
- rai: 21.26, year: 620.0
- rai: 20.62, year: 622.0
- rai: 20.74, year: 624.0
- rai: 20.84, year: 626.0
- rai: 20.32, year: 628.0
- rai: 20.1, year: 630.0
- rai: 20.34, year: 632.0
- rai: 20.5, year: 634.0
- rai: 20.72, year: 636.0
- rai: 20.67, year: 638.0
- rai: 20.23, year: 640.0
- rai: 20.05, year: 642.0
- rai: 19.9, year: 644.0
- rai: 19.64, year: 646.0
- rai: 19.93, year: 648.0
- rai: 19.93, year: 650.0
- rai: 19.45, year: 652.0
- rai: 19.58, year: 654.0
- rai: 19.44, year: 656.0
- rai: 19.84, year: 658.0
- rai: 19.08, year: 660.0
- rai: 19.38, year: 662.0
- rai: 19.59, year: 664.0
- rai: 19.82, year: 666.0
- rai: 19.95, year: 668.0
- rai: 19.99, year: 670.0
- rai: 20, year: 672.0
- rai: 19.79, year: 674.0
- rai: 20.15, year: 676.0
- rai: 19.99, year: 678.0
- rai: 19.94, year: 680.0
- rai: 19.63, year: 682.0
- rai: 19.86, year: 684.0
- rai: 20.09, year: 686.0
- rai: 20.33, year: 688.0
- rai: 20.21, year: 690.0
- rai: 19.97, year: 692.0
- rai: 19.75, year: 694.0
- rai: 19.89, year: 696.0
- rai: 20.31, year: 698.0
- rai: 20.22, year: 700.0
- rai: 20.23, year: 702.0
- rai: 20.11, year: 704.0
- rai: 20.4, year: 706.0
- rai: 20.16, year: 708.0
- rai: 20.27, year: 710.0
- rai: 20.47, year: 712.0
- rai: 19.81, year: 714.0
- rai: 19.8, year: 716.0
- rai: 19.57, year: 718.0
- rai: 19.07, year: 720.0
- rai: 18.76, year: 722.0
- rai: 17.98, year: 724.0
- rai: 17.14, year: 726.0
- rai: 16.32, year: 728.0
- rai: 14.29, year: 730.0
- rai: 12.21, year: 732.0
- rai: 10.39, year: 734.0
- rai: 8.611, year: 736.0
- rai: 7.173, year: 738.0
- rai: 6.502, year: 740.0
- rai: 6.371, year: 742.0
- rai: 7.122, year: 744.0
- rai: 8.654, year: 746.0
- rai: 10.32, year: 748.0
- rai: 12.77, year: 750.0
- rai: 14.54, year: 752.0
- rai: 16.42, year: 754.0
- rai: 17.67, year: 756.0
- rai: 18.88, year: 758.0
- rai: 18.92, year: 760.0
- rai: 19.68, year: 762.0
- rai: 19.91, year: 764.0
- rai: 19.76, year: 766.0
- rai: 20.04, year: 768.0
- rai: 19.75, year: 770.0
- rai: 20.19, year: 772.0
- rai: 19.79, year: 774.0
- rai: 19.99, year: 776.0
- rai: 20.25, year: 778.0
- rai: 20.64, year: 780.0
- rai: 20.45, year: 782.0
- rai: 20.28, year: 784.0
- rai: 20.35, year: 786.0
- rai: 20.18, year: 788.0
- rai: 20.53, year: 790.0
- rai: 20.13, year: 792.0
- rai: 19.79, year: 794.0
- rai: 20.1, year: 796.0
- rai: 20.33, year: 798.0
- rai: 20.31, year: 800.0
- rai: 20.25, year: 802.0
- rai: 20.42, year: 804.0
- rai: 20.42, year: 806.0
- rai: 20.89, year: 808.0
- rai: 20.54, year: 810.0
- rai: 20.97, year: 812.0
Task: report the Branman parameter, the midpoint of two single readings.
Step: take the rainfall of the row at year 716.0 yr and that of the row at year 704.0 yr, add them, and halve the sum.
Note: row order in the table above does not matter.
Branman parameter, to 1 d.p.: 20.0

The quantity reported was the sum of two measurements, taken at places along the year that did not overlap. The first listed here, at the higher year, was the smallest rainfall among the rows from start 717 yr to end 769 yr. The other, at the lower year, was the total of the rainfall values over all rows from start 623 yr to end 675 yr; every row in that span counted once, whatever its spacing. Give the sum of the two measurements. 526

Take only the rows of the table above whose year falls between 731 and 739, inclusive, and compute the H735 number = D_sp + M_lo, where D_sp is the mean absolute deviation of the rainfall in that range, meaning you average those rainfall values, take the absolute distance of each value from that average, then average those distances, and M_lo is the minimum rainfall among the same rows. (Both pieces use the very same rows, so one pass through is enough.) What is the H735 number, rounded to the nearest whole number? 9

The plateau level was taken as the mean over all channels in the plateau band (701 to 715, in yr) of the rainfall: 20.2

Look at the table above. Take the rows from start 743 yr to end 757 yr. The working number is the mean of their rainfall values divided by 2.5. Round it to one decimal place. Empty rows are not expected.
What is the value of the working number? 5.0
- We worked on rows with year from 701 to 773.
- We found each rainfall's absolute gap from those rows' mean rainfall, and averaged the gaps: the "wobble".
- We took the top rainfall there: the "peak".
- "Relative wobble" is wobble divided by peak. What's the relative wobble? 0.20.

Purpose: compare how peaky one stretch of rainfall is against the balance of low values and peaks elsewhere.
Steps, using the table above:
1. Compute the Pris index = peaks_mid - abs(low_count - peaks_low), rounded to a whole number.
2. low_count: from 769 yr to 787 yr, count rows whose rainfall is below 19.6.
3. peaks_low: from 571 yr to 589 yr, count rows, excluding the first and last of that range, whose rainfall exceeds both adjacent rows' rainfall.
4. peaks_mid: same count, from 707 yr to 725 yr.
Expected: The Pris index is 1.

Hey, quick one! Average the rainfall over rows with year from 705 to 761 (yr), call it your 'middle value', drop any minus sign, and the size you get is 15.0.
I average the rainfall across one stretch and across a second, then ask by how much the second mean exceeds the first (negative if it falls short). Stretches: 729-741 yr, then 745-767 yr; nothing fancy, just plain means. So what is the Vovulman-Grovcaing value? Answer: 6.3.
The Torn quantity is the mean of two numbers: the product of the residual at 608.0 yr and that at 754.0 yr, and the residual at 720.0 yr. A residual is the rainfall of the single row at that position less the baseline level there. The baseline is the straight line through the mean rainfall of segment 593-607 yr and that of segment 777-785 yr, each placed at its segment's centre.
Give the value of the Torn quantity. -2.9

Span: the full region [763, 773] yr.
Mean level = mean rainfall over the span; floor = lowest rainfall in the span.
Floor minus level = -0.18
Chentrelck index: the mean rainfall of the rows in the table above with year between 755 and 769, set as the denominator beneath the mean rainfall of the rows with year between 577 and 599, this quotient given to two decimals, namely 0.85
